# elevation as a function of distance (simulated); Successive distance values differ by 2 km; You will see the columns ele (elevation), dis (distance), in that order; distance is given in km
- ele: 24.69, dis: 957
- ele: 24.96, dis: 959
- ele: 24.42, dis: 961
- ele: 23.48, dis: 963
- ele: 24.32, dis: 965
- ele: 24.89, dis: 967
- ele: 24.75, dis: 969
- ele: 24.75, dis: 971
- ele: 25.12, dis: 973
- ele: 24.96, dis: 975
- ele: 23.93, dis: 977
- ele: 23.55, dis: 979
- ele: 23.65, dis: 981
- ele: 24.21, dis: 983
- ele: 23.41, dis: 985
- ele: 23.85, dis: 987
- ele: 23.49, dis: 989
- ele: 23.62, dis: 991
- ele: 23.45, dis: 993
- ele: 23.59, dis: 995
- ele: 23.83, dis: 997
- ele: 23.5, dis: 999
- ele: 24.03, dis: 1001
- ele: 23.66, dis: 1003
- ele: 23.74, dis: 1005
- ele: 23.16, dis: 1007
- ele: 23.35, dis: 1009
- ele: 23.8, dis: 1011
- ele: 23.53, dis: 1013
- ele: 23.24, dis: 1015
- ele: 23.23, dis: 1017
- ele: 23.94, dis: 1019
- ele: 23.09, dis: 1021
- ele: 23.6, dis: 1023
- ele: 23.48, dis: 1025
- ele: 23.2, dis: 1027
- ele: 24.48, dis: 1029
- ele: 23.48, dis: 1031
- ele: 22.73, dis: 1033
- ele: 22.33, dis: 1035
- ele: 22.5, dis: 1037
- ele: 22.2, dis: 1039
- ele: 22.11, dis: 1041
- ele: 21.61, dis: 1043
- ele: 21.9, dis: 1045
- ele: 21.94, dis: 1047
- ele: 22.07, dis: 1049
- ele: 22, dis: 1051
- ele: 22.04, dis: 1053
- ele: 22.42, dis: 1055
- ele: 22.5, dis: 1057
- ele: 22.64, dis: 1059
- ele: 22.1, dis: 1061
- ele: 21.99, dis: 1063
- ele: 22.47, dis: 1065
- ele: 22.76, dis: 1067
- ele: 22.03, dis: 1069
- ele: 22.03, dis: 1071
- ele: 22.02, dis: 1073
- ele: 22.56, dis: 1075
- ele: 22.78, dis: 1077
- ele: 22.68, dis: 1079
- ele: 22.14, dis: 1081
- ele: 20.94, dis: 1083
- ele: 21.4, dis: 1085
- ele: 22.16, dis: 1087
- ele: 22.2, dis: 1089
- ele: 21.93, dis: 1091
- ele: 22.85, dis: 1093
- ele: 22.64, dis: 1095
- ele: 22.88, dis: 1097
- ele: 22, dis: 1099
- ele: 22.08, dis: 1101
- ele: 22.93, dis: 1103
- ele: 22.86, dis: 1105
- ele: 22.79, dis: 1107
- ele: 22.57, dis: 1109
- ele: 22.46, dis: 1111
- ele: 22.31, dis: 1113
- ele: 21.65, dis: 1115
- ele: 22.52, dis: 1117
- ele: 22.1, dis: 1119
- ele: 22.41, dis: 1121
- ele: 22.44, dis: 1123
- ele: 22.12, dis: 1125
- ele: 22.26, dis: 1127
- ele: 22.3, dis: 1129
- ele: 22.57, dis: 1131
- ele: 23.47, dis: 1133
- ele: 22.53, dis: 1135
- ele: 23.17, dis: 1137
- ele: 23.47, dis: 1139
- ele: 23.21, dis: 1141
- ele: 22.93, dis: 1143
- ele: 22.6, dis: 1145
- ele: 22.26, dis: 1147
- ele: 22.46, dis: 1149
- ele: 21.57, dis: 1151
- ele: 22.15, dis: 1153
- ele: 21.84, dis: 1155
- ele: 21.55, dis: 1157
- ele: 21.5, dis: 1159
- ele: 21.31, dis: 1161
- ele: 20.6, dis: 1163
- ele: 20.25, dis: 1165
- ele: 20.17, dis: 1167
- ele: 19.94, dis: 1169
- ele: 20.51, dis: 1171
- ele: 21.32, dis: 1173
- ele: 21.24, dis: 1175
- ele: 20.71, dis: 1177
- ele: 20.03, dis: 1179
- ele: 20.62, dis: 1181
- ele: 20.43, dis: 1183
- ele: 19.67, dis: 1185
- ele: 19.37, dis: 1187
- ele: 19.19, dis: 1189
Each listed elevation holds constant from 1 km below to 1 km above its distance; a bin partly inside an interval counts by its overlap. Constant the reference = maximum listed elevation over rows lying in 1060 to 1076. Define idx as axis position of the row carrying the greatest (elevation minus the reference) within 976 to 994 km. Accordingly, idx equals 983 km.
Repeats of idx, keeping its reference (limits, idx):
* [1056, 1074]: 1067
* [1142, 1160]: 1143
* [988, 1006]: 1001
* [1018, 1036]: 1029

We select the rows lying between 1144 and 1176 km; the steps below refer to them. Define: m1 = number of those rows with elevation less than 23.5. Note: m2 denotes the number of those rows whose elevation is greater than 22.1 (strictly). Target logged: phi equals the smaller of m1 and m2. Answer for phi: 4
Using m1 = 16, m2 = 4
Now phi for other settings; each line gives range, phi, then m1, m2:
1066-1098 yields 10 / 16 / 10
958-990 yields 3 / 3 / 16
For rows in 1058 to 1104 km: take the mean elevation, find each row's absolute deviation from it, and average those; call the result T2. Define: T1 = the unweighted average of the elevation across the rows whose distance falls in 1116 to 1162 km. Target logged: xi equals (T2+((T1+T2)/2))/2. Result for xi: 5.89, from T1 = 22.4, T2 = 0.39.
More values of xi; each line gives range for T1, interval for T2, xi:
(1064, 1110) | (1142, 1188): 6.21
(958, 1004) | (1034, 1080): 6.22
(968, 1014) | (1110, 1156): 6.24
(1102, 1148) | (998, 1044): 6.04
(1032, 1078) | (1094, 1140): 5.82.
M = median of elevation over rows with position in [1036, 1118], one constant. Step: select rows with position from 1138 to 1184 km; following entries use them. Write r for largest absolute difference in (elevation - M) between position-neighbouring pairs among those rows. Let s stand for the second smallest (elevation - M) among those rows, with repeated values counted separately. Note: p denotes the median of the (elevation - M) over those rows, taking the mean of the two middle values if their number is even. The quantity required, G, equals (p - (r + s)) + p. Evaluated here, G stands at -0.5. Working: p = -0.88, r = 0.9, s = -2.17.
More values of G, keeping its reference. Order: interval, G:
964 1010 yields 0.9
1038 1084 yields -0.8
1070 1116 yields -0.2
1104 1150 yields -0.2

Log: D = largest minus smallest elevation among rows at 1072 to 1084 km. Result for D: 1.8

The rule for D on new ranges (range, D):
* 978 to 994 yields 0.8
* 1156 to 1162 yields 0.2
